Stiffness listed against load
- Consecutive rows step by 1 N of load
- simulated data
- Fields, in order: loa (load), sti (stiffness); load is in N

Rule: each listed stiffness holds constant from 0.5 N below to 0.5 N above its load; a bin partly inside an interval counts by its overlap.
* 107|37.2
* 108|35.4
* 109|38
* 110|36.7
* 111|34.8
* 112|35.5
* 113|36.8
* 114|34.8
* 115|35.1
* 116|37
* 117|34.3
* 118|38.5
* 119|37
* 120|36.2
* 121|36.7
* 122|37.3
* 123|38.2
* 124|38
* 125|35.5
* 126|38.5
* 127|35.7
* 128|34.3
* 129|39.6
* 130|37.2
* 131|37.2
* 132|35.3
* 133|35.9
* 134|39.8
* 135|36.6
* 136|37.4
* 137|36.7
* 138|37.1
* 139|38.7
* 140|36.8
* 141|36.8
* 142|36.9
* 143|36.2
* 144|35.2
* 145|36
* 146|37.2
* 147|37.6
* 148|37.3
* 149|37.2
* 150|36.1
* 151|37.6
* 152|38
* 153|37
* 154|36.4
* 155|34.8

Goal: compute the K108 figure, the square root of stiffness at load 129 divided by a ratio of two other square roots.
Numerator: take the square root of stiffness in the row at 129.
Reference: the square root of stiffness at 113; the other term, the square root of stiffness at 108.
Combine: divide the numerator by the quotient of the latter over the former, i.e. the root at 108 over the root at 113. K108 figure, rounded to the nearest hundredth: 6.42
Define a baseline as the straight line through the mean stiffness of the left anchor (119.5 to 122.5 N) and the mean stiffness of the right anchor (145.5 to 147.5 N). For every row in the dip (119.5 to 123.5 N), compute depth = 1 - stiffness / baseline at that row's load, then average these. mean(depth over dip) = -0.010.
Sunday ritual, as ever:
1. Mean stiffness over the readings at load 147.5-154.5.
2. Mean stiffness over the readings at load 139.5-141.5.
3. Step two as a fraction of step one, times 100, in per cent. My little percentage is 99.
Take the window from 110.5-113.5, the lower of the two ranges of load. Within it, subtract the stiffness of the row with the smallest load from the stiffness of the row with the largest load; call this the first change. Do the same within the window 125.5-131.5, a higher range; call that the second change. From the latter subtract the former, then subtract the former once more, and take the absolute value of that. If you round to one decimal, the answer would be 5.3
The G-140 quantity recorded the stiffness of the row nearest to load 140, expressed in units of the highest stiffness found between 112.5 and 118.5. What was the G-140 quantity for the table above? 0.956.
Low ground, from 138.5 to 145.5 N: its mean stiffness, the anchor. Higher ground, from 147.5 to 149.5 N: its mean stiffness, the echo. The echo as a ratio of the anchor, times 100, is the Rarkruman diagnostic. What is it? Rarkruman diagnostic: 101.6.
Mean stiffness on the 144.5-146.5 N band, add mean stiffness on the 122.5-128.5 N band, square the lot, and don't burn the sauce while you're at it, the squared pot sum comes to 5373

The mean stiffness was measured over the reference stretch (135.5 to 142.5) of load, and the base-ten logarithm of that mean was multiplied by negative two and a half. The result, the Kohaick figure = -3.926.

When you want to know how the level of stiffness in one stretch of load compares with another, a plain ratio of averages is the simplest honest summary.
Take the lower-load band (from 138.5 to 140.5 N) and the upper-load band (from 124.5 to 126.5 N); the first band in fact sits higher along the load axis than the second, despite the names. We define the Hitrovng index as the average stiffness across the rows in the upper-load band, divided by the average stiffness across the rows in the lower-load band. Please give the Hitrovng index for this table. 0.98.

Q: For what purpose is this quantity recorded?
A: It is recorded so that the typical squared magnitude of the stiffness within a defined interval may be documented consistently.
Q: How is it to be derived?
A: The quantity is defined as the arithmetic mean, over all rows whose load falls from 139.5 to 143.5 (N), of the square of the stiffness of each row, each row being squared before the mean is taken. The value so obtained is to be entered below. 1345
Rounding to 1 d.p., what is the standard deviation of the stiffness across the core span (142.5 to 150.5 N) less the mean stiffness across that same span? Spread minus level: -35.8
